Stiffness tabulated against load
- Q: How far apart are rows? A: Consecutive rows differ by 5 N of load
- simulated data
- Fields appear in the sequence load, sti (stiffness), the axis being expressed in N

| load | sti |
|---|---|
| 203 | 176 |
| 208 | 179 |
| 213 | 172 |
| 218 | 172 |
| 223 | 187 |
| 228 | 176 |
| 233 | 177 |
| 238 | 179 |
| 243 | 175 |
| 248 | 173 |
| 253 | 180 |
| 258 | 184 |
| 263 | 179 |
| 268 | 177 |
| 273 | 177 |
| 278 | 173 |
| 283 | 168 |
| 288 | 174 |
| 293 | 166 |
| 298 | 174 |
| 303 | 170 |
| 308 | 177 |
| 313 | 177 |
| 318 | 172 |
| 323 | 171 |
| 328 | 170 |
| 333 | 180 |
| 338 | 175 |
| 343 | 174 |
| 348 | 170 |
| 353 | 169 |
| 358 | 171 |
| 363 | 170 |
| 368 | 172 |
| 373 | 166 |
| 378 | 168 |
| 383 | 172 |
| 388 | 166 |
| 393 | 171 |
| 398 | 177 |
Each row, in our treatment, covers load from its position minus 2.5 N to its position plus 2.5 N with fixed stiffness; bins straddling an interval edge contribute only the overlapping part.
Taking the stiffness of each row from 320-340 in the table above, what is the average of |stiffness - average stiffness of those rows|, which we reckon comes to 3.5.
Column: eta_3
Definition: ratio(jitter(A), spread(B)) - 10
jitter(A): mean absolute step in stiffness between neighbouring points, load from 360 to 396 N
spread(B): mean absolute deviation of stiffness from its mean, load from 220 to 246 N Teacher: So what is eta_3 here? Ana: -8.8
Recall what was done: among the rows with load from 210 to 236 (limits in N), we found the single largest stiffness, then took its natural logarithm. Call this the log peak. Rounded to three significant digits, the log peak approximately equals 5.23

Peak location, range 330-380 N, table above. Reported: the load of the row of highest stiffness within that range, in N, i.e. 333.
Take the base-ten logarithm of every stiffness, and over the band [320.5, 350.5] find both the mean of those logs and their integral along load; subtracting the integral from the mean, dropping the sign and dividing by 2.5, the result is 26.0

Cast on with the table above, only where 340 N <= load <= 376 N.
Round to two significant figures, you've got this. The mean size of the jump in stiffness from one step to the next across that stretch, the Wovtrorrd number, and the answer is 2.7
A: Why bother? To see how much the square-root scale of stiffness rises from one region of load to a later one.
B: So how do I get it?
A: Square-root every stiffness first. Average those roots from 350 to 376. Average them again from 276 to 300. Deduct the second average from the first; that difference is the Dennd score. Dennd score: -0.05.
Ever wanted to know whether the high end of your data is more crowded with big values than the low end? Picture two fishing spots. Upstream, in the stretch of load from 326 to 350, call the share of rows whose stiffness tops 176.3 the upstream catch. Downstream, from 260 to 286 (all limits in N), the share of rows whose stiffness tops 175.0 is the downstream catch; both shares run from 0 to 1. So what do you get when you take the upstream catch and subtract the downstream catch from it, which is -0.40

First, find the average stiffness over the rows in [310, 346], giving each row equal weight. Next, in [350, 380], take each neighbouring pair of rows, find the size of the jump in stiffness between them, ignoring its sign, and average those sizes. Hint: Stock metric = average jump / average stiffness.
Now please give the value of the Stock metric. 0.0149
